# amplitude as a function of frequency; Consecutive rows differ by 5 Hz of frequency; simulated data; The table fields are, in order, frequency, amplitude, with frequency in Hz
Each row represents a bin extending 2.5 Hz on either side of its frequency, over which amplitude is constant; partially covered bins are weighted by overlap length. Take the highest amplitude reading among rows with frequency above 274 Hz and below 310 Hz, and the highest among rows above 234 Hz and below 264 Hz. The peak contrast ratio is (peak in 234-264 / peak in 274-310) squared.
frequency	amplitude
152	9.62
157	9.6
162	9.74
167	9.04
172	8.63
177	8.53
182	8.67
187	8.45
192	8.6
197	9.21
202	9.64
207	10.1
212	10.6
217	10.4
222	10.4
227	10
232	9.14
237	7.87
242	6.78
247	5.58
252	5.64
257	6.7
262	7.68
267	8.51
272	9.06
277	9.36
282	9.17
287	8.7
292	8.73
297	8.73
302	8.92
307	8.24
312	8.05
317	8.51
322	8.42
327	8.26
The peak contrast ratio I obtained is 0.71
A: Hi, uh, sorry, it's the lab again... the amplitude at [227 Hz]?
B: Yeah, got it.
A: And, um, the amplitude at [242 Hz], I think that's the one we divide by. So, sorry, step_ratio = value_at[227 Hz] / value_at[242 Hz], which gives 1.5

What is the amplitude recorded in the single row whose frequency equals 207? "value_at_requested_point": 10.1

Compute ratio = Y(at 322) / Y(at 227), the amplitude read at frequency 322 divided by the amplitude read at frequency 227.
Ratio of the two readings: 0.84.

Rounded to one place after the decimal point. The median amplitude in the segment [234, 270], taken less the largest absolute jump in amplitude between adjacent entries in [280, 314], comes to 6.1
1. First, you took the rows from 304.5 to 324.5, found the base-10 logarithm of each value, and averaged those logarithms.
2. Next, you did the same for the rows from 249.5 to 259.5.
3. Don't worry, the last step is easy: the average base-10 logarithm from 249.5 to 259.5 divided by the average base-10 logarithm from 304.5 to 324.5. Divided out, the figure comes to 0.86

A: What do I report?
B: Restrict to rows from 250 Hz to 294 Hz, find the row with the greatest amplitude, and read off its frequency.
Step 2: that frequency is 277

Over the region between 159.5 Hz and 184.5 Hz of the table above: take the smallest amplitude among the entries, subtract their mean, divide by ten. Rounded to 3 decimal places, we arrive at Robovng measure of -0.039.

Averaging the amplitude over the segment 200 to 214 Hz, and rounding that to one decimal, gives 10.1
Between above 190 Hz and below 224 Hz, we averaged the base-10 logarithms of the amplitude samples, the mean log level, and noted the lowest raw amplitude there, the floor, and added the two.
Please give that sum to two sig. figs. 9.6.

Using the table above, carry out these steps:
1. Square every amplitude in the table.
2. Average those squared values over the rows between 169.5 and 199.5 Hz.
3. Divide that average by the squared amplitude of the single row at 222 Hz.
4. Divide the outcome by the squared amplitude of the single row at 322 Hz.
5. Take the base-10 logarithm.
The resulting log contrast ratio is -2.01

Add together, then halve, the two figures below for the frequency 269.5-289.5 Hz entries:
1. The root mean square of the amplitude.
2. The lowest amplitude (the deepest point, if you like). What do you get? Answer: 8.9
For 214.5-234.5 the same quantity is 9.6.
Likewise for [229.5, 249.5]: 6.5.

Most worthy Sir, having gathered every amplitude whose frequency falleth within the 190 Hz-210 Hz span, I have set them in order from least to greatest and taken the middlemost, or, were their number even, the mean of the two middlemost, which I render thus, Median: 9.4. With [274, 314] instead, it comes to 8.7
